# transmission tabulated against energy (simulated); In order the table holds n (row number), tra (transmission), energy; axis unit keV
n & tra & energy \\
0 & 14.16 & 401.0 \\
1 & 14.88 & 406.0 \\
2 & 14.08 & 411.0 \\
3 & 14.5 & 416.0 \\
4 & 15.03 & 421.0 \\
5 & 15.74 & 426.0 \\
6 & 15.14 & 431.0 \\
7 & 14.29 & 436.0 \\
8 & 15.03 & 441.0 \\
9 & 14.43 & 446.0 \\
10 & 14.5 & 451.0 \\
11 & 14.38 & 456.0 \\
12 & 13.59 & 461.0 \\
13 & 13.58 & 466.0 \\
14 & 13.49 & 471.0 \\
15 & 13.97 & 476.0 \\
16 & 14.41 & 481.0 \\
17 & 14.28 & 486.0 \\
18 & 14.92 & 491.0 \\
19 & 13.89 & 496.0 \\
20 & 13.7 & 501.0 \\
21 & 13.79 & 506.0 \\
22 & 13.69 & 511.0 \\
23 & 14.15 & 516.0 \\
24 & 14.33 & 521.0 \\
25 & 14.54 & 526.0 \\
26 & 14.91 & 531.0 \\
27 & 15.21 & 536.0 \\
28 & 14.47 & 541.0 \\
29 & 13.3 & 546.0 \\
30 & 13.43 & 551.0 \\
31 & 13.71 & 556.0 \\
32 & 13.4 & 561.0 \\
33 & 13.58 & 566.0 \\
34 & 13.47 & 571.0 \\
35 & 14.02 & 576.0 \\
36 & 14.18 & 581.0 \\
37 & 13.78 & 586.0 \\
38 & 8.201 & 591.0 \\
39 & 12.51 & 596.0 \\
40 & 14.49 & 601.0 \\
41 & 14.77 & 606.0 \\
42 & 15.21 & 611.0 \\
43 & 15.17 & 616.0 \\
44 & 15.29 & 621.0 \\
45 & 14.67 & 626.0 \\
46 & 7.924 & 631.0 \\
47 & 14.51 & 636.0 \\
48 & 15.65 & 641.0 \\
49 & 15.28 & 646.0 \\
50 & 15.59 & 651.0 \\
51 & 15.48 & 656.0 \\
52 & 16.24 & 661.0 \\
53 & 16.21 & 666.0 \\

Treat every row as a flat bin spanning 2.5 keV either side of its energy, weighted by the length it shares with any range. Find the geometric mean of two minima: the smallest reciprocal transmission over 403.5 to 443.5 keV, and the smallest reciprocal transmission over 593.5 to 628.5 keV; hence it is 0.0645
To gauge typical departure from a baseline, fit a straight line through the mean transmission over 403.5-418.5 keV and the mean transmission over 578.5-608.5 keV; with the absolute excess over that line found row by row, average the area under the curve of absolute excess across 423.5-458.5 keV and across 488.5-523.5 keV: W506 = 16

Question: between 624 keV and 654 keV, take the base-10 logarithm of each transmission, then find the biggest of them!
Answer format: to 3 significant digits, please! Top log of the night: 1.19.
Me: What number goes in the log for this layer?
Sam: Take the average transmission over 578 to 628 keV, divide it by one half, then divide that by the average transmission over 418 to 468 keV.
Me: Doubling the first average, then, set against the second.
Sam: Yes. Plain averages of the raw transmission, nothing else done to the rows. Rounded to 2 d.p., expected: 1.90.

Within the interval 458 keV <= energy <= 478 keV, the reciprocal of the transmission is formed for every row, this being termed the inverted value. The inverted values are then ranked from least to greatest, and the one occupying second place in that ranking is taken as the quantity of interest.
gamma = 0.0736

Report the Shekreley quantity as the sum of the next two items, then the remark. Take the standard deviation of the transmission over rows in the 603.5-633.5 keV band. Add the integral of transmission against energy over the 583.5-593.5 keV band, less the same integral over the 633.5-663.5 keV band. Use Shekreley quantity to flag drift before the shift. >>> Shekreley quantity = -351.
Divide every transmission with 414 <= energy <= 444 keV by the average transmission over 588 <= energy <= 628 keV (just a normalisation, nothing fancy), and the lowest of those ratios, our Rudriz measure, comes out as 1.04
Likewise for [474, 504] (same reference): 0.99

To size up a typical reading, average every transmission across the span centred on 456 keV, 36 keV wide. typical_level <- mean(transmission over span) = 14.14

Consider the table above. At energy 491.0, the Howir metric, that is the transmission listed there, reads 14.92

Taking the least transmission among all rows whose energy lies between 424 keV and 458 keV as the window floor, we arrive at 14.29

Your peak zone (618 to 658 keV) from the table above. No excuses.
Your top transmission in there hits 15.65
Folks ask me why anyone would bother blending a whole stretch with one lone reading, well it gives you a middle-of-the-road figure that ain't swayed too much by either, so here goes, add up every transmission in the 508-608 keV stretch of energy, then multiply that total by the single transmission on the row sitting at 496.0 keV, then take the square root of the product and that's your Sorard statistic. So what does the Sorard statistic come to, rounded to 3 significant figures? 61.7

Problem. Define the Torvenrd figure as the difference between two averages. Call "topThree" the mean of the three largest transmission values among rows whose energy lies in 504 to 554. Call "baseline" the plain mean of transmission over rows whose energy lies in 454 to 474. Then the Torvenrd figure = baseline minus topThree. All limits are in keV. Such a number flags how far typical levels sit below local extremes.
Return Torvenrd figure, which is -1.1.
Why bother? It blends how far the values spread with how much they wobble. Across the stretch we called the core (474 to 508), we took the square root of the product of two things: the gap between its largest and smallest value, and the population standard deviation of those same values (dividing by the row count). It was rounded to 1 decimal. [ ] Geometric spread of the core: 0.7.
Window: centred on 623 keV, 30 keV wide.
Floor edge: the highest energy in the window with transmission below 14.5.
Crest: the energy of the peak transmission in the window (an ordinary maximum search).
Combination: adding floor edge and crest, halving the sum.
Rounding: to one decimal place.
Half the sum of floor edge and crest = 626.0 keV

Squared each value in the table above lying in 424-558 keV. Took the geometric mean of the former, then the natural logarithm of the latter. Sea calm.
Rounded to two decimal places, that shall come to 5.31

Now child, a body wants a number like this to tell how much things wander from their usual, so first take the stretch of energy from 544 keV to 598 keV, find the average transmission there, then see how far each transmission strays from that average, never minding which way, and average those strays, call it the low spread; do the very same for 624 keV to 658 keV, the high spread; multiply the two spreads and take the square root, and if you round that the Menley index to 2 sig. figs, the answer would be 1.3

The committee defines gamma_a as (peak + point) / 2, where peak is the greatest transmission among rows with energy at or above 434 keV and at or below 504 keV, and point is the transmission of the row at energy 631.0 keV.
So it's 11.5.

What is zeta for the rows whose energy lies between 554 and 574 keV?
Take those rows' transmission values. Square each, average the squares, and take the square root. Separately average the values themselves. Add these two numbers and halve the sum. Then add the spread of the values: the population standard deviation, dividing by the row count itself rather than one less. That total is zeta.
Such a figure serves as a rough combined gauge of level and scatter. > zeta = 13.7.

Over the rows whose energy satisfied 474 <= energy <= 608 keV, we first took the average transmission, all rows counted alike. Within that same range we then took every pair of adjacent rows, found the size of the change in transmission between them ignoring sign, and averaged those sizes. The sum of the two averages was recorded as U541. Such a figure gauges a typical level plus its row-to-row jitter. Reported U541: 14.6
